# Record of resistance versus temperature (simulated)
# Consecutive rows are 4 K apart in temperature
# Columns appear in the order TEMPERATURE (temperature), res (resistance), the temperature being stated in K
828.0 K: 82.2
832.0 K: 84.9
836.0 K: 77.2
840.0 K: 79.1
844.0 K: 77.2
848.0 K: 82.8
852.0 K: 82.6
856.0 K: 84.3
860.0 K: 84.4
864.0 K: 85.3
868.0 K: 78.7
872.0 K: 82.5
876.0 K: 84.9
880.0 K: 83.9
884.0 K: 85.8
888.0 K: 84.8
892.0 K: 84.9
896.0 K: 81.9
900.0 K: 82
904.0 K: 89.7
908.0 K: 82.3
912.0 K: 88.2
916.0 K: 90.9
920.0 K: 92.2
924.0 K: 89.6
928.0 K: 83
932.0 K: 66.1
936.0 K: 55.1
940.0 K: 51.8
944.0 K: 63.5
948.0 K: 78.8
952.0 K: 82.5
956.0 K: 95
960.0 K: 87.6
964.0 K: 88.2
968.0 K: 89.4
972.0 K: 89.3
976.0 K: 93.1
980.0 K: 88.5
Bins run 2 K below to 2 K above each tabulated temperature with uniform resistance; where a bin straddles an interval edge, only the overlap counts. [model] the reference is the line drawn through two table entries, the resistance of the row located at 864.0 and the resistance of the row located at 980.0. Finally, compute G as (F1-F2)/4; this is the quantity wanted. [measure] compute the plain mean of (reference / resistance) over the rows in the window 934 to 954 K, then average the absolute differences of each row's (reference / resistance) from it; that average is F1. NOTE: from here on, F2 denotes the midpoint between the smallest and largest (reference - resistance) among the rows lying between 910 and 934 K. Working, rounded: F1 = 0.22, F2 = 7.9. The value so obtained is -1.9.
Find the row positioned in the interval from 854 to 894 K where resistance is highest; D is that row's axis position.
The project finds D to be 884.0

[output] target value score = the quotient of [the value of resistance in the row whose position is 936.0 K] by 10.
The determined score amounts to 5.51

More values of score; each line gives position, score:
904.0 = 8.97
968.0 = 8.94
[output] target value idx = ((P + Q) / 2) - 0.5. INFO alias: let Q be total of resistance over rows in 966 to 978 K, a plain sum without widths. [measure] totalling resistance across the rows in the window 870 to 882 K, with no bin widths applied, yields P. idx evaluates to 261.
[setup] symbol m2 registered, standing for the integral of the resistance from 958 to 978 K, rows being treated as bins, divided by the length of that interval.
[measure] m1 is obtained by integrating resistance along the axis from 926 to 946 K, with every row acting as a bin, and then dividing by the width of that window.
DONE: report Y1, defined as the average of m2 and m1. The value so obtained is 77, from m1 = 63.9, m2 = 89.5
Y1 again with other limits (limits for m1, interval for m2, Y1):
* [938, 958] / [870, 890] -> 79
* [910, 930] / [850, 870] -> 86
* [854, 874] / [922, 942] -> 76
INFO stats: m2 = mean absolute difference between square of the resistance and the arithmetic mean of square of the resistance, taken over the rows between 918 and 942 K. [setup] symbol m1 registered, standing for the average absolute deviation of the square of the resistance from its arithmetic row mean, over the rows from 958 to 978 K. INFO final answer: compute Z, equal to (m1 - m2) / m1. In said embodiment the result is -8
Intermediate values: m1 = 260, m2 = 2222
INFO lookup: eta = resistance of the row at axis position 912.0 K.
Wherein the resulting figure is 88.2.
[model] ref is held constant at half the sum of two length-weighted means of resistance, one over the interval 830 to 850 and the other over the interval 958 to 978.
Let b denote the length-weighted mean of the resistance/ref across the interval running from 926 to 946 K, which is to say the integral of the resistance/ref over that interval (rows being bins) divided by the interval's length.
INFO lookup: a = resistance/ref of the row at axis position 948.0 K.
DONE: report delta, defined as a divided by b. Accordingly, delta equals 1.23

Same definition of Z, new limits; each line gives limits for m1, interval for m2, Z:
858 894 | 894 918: -2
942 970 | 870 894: 1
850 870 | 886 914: 0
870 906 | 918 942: -7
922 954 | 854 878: 1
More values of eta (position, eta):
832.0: 84.9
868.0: 78.7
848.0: 82.8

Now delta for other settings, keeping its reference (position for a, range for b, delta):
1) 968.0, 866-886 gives 1.08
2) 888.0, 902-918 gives 0.97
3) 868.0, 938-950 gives 1.22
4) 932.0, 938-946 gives 1.15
